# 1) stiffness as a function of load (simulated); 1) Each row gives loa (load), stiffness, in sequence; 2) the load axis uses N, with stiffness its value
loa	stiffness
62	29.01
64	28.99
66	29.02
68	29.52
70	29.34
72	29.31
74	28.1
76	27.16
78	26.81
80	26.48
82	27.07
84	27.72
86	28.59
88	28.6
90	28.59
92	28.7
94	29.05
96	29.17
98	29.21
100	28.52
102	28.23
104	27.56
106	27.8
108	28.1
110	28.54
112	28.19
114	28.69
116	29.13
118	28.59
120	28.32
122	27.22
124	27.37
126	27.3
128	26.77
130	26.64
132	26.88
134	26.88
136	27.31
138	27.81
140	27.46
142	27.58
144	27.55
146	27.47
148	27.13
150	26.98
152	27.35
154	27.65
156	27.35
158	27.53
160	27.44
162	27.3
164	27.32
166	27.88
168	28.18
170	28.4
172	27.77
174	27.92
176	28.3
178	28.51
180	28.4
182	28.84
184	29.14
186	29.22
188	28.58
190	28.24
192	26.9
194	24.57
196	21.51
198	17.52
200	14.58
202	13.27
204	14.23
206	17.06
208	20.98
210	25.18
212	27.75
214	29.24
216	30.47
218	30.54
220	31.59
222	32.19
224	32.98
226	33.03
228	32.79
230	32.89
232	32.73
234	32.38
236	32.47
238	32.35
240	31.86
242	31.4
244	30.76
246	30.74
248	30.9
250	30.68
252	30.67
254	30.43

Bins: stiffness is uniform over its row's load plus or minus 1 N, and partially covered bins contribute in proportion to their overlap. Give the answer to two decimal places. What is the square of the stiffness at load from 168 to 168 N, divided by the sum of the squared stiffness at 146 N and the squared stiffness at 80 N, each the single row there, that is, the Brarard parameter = 0.55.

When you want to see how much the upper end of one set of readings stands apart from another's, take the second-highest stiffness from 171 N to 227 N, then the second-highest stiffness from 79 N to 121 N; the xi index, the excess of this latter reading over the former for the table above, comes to -3.8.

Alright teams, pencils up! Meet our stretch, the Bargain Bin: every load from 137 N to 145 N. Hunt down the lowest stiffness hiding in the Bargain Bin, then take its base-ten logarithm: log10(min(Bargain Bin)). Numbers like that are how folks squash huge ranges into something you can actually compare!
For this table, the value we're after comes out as 1.44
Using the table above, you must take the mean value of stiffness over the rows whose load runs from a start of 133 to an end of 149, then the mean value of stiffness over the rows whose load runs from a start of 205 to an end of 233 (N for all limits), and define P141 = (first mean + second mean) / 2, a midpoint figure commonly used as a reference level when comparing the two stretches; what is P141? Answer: 28.3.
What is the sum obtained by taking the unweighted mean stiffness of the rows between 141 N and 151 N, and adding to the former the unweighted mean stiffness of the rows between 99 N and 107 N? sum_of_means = 55.4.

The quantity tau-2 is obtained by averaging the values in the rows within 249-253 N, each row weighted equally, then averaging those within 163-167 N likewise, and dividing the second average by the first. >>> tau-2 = 0.90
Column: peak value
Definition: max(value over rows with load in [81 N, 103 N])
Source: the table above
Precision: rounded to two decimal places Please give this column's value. 29.21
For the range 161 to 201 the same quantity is 29.22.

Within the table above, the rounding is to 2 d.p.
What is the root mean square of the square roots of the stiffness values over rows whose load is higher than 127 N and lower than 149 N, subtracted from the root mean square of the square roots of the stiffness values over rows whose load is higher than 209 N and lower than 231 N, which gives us 0.33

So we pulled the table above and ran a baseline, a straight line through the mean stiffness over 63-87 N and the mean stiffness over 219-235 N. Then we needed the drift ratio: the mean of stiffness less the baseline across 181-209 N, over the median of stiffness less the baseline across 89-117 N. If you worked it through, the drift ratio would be 18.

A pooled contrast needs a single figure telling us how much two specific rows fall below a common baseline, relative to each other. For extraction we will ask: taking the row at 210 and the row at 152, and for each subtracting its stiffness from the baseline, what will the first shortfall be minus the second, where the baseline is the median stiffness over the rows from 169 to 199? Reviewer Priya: 2.2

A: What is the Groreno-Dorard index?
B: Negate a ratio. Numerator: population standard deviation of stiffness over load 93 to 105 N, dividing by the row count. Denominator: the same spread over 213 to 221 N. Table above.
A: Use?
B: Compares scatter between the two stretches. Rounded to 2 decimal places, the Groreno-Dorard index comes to -0.71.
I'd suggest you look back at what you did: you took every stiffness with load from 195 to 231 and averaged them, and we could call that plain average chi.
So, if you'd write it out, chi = 25.4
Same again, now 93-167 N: 27.8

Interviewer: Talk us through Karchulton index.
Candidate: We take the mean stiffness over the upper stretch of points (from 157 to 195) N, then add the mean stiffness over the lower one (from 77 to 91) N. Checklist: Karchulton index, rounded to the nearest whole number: 56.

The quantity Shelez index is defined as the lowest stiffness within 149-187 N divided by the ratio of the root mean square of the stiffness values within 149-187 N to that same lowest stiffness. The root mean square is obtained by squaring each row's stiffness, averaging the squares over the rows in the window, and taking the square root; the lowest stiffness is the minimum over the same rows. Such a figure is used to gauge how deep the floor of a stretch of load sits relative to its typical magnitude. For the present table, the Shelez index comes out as 26.0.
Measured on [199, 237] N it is 6.3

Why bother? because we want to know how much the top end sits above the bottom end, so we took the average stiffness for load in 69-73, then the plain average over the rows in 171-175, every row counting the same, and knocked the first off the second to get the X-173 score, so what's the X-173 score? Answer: -1.5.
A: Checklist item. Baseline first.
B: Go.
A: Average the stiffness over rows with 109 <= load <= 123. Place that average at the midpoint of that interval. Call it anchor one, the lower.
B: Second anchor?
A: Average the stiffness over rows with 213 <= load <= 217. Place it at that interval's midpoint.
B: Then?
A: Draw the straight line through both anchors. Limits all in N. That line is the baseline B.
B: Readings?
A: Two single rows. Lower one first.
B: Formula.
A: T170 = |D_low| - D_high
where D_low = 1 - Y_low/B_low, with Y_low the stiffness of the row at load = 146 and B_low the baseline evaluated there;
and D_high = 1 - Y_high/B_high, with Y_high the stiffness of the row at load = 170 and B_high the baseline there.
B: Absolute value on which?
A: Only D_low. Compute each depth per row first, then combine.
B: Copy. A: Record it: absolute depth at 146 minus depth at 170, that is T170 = 0.020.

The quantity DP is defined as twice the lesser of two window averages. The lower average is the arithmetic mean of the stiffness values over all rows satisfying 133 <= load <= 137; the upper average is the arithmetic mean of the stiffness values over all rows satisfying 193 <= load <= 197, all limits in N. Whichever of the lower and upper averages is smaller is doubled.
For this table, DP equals 46.1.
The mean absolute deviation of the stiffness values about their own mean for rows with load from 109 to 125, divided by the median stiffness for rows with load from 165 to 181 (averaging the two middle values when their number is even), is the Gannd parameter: 0.018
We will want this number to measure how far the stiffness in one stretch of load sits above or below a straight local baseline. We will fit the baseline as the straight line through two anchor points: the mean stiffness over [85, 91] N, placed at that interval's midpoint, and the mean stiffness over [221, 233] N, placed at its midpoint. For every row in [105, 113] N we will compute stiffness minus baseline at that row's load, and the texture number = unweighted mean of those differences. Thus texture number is -1.1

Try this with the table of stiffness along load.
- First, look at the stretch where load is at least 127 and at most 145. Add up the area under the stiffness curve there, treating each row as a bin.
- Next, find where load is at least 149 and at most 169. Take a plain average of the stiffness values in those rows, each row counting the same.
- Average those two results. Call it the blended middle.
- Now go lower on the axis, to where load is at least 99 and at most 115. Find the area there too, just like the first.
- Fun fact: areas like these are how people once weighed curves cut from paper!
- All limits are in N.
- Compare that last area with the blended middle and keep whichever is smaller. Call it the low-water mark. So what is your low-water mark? 259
